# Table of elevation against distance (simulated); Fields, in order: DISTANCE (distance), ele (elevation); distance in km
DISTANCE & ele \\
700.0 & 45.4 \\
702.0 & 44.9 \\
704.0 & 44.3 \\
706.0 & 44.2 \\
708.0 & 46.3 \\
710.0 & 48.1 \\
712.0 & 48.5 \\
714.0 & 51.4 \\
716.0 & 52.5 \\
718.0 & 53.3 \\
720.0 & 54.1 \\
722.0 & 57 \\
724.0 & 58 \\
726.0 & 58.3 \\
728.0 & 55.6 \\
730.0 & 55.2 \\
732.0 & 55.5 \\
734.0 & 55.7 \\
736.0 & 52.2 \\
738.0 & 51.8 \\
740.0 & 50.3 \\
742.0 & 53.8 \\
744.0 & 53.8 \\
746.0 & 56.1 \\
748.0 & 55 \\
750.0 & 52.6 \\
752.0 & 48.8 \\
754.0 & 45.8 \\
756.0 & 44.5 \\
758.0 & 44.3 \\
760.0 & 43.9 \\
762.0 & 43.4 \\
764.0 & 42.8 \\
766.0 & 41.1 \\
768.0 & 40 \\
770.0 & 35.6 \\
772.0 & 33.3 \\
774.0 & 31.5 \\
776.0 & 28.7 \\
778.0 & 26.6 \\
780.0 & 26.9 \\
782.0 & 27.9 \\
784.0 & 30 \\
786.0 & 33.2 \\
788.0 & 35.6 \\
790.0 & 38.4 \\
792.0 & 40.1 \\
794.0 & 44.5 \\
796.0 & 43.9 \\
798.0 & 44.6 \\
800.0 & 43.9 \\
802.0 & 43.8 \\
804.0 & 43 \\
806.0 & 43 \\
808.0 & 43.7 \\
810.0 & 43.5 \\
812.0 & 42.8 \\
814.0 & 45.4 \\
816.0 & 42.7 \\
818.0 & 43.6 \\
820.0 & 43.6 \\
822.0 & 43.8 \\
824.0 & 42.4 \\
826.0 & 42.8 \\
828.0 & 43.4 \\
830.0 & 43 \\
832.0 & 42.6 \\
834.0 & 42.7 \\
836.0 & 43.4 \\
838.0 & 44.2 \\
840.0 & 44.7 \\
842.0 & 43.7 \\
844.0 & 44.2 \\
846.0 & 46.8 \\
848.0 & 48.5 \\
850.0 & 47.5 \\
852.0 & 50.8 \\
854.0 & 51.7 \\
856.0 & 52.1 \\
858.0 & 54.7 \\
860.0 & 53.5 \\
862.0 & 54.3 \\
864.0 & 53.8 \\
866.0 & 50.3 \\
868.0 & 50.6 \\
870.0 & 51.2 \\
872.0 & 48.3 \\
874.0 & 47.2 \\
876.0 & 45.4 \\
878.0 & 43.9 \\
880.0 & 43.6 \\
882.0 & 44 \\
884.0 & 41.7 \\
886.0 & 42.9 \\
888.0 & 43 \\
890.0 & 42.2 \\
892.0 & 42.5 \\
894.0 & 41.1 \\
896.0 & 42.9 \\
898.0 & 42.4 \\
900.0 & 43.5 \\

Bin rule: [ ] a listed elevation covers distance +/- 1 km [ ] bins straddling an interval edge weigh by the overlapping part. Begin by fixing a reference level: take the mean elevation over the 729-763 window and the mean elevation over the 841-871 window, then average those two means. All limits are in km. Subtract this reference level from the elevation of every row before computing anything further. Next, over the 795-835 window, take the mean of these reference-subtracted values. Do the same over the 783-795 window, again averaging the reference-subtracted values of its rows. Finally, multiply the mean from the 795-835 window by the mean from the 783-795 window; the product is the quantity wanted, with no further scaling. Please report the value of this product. 96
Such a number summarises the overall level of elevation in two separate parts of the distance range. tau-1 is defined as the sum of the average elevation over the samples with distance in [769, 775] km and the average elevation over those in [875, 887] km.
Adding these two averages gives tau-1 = 77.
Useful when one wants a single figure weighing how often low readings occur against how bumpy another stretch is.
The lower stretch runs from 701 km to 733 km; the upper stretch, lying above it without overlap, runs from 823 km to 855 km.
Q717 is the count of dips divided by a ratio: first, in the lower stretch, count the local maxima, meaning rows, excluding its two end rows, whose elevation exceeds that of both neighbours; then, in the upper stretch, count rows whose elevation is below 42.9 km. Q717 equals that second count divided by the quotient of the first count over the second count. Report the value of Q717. 16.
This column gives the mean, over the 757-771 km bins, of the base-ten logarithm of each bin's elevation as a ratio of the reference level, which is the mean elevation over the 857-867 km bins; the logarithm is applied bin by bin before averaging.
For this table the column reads -0.11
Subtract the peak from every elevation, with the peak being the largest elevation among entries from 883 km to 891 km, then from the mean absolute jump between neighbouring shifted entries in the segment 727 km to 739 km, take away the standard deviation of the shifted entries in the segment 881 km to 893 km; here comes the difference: 0.2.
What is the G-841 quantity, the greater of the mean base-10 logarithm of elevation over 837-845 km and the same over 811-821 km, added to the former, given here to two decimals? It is 3.29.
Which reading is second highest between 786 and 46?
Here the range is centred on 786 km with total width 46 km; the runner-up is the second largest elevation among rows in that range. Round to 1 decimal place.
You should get 44.5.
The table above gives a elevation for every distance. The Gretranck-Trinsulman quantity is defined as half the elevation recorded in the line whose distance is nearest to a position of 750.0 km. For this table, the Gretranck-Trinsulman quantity 26.3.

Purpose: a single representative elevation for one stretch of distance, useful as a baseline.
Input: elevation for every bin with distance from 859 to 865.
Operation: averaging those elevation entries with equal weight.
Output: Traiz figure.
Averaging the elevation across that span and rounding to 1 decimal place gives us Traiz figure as 53.9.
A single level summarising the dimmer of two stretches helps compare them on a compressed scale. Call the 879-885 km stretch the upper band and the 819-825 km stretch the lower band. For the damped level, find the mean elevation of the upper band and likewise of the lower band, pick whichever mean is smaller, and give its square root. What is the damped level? 6.57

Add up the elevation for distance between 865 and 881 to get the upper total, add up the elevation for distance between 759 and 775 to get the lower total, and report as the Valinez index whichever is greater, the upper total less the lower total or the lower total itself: 312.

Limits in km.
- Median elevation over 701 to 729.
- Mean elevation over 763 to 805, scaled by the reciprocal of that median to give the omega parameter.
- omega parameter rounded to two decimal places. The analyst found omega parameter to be 0.71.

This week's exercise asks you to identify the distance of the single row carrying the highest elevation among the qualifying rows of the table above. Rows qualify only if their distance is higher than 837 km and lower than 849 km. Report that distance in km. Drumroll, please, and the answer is 848.0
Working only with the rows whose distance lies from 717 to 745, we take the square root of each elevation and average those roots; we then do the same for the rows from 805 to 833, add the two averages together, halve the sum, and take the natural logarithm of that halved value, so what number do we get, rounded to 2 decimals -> 1.94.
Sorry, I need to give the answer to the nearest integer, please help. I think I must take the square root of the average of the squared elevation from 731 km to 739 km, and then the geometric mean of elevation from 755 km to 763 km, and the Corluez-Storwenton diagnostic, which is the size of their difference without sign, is 10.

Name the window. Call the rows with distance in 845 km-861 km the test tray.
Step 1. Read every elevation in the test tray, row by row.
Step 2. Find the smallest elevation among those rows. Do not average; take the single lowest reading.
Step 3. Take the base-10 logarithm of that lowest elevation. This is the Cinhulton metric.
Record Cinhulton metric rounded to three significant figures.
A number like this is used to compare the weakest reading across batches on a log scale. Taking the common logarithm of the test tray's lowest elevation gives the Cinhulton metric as 1.67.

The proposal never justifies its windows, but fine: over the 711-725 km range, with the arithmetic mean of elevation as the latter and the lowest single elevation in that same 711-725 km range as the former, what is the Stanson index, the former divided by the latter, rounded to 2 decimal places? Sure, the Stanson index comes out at 0.91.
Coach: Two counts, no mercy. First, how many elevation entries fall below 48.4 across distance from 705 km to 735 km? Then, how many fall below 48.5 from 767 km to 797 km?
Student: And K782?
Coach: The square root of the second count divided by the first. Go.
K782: 2.24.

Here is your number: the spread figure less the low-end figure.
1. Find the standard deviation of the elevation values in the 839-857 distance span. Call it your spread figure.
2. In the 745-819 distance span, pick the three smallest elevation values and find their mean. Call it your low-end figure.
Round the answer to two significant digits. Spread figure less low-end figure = -24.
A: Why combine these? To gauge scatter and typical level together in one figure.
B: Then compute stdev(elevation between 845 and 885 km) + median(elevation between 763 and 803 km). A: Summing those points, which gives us 41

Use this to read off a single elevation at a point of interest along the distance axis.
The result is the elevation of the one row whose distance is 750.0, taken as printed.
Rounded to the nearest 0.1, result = 52.6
